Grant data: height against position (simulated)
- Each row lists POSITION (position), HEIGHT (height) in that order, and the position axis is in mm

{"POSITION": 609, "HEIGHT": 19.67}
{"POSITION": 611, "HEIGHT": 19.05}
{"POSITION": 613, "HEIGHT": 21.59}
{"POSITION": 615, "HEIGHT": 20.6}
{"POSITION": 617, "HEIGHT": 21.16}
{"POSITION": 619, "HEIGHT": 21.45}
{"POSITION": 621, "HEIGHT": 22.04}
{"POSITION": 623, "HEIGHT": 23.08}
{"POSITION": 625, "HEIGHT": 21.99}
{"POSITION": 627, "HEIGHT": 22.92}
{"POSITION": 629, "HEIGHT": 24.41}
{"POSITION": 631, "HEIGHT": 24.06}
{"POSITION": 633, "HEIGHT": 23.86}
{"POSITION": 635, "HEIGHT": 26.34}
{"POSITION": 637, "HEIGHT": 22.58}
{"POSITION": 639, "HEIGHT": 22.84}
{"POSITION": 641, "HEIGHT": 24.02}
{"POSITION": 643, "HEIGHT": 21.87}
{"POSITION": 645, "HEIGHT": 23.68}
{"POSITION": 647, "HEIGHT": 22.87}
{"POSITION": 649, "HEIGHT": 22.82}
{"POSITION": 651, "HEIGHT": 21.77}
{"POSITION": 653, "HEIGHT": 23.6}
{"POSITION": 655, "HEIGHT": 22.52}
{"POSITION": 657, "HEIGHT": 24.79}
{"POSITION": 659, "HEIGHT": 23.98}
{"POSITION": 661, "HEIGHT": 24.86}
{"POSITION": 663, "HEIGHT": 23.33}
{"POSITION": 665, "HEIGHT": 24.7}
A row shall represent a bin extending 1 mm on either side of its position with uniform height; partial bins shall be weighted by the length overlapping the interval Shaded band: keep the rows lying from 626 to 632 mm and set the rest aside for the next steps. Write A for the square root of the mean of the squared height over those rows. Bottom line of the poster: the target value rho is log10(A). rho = 1.38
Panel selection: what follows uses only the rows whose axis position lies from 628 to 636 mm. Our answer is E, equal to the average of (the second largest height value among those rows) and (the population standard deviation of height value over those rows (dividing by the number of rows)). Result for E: 12.7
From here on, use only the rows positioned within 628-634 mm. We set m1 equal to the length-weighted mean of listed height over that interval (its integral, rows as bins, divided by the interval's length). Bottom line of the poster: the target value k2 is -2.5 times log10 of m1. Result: -3.46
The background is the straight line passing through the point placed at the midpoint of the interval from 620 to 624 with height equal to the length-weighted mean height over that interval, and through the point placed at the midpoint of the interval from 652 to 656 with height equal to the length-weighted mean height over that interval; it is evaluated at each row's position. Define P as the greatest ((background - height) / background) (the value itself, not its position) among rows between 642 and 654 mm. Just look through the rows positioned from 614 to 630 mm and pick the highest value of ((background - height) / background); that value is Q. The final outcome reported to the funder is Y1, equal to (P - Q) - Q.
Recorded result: -0.11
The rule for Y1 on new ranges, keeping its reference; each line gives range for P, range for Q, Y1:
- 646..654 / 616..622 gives -0.06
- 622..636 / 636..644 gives -0.06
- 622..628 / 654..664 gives -0.02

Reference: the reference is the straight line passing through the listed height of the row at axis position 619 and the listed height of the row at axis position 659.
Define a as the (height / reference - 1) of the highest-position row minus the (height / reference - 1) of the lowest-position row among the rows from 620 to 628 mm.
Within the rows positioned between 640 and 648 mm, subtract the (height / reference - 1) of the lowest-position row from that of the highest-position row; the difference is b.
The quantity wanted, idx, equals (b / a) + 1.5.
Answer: -1.5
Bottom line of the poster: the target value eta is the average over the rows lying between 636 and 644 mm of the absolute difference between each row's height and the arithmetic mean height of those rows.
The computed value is 0.60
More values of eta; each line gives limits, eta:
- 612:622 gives 0.39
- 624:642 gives 0.97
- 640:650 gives 0.64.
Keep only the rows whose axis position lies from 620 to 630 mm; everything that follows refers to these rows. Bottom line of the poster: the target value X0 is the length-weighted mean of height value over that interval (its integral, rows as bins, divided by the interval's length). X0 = 22.9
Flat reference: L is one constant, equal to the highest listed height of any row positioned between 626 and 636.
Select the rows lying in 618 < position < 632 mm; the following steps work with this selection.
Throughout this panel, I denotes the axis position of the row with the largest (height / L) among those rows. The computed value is 629 mm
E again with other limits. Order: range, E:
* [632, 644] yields 12.7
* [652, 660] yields 12.4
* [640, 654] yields 12.2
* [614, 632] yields 12.6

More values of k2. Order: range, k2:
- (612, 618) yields -3.31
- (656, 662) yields -3.47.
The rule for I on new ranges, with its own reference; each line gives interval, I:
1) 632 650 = 635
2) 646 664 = 661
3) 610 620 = 613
